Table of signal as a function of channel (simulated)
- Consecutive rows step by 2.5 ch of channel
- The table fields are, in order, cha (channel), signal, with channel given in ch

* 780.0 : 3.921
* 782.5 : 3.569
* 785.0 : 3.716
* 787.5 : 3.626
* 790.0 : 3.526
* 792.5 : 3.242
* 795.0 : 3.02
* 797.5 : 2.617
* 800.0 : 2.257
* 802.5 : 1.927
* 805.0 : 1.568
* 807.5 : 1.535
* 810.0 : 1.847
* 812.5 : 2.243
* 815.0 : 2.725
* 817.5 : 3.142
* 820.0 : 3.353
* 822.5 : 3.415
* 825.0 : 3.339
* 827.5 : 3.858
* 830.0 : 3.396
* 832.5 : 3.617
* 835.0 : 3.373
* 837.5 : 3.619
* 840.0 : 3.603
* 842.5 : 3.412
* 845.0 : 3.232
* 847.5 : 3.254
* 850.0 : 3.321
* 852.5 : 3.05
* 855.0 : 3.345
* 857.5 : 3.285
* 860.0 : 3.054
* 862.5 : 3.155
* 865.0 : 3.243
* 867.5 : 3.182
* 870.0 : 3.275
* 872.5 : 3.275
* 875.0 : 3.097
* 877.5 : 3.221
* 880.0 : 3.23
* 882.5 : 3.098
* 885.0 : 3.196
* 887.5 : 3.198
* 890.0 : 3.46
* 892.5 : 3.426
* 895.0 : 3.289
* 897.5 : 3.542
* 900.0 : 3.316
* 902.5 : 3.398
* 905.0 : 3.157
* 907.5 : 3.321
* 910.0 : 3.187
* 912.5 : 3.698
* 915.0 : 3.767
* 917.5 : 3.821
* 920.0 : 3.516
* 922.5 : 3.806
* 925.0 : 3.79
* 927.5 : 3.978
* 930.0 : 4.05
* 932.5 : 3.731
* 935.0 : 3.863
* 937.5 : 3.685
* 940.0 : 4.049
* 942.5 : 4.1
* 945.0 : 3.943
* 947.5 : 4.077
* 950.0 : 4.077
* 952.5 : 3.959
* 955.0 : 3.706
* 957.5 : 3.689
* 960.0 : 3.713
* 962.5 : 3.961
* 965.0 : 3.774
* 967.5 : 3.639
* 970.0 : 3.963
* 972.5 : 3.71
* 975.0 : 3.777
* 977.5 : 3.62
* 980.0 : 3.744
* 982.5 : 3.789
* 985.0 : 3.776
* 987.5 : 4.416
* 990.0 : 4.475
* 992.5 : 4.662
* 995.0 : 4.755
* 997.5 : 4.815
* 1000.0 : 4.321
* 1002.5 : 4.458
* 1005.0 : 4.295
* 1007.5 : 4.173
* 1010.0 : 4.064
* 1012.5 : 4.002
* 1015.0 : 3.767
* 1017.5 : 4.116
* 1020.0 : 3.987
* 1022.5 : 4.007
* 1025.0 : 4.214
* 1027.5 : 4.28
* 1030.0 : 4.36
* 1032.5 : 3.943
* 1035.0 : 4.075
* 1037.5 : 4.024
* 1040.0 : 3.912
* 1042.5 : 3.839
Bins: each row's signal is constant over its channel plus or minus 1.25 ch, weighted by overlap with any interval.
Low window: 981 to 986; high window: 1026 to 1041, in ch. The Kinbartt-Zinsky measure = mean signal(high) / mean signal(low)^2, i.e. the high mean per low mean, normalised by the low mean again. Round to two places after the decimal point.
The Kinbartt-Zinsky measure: 0.29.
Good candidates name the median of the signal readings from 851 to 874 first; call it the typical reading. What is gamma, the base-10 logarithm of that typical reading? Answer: 0.51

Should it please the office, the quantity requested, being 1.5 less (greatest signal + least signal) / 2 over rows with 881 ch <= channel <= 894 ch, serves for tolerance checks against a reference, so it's -1.8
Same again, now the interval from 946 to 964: -2.4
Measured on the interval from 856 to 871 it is -1.7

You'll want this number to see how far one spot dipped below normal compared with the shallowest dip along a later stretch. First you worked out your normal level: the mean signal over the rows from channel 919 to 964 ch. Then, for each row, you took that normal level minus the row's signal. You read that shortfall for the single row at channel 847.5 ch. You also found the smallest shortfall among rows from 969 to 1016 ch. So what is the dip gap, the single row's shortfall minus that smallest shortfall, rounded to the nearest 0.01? 1.56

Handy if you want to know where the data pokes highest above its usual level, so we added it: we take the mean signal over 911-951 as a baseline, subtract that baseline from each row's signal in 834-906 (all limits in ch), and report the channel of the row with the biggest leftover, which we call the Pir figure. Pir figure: 837.5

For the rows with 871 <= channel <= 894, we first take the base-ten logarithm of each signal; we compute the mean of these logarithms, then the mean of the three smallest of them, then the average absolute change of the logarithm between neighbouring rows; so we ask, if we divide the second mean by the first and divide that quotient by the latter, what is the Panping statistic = 69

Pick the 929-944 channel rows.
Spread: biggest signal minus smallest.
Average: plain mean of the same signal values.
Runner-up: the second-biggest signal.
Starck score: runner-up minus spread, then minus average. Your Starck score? -0.28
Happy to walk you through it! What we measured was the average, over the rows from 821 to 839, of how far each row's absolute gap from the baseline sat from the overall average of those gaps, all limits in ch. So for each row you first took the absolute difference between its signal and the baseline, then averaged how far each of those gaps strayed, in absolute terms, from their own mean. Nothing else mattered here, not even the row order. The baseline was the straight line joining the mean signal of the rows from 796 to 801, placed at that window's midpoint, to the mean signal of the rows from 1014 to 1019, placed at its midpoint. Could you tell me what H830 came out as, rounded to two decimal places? 0.14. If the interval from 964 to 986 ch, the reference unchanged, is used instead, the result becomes 0.07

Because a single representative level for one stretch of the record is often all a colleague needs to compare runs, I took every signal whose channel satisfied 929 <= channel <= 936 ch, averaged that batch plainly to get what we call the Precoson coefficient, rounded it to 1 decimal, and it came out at 3.9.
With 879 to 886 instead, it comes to 3.2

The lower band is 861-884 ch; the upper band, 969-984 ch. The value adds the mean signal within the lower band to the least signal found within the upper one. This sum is 6.8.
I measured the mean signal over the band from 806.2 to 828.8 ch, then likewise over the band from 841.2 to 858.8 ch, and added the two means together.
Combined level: 6.1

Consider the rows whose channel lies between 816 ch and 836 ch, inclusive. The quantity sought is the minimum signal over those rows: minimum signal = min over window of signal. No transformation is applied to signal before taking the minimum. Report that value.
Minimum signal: 3.142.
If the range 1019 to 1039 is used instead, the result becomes 3.943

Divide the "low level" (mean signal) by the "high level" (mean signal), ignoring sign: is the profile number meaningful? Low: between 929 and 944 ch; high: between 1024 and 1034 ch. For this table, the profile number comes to 0.93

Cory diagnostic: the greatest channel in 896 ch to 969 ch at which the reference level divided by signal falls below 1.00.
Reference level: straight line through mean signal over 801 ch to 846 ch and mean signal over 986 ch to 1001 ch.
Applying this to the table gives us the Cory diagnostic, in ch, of 942.5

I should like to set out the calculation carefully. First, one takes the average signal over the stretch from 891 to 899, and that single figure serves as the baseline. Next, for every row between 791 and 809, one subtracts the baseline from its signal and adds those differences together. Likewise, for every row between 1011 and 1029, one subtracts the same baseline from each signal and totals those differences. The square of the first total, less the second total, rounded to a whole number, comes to 56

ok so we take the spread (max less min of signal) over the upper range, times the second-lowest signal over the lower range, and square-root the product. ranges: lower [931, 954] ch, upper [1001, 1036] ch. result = 1.61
